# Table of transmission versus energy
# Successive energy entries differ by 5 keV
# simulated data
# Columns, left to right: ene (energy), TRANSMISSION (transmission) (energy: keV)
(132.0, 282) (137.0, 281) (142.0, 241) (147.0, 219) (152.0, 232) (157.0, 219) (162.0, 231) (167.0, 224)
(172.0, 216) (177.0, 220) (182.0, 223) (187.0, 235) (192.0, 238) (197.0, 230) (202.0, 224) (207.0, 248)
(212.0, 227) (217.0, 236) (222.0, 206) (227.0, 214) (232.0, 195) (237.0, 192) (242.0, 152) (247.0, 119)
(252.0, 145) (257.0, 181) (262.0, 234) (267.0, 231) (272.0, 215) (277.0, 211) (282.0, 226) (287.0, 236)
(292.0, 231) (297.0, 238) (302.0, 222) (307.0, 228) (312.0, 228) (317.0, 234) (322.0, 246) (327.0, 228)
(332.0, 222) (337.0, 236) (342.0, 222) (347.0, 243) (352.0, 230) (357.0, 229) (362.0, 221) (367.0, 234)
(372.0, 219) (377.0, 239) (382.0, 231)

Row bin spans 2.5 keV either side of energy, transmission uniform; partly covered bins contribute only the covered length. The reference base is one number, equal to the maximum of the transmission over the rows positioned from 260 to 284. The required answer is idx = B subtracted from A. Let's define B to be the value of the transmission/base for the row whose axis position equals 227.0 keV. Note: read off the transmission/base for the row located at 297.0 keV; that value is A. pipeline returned 0.10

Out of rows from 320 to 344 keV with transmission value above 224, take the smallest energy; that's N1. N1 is 322.0 keV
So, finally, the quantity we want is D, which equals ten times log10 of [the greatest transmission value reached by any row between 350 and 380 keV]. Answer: 23.78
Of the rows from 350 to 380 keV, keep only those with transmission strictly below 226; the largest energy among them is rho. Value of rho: 372.0 keV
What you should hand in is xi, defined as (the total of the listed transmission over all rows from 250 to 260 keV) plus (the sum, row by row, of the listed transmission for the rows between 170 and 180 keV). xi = 762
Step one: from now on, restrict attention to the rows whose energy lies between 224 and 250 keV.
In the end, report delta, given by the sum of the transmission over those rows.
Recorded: 872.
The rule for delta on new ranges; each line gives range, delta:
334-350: 701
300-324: 1158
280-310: 1381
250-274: 1006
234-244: 344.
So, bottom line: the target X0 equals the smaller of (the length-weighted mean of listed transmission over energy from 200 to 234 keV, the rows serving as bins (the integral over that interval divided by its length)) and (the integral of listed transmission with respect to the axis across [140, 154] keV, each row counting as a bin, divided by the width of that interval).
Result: 222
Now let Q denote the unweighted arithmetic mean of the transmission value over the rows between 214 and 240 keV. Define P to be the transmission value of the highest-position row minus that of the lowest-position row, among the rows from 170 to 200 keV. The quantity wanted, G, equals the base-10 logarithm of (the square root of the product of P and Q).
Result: 1.7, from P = 14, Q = 209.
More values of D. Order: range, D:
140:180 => 23.82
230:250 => 22.90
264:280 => 23.64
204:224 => 23.94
